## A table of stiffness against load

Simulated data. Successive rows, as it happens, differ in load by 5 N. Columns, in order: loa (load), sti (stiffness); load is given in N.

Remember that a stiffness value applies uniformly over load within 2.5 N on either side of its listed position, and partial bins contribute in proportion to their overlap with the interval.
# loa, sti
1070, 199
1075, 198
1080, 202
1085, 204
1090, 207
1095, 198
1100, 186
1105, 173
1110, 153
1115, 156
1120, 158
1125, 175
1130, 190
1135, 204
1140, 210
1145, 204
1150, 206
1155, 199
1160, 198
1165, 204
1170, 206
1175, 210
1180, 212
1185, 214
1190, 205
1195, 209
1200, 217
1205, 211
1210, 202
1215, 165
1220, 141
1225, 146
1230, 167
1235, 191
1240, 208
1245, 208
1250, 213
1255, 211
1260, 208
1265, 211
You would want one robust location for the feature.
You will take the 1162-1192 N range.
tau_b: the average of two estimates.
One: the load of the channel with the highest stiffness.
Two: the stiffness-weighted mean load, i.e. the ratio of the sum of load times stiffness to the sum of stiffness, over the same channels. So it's 1181.3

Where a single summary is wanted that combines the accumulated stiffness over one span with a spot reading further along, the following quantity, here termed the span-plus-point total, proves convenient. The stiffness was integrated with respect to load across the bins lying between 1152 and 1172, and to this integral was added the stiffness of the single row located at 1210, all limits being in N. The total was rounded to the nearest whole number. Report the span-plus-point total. 4237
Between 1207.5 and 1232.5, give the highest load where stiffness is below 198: 1230 N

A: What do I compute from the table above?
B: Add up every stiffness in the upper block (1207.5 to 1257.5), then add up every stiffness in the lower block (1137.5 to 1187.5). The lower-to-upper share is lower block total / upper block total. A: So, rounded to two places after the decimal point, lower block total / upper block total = 1.11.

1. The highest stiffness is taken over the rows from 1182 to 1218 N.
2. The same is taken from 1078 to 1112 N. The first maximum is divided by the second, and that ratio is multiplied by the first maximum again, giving 227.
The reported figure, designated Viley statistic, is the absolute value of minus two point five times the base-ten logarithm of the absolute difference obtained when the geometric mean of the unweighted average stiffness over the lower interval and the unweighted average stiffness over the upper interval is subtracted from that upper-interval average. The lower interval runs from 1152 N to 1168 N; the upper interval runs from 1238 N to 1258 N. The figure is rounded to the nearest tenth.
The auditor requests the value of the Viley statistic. 1.7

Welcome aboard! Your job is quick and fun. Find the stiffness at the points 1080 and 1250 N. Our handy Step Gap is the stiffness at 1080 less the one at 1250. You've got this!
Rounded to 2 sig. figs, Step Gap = -11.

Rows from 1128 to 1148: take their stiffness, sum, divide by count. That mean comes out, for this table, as 202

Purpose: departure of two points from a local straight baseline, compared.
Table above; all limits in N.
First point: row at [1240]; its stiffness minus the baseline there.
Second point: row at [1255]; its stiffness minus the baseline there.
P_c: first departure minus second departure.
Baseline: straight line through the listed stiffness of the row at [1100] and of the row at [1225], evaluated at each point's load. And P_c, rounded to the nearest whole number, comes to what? -8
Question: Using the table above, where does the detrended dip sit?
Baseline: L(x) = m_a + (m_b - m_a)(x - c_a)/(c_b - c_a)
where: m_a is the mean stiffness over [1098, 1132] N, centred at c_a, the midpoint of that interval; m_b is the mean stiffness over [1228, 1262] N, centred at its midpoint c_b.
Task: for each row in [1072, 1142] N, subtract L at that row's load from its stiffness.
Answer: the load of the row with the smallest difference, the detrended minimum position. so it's 1110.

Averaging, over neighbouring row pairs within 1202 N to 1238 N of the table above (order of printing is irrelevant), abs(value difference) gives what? 20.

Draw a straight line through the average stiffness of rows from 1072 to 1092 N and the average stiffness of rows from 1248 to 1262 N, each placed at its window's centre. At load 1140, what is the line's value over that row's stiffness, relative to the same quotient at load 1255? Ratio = 0.98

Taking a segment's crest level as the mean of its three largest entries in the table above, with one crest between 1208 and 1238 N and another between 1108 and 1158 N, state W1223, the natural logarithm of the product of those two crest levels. 10.56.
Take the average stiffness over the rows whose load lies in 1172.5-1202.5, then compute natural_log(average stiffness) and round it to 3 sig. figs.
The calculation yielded 5.35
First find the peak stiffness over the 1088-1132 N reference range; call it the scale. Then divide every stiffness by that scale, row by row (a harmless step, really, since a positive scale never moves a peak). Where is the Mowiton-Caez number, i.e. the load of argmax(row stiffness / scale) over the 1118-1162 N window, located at 1140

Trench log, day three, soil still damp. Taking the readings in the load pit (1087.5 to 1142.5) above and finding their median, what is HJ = 186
